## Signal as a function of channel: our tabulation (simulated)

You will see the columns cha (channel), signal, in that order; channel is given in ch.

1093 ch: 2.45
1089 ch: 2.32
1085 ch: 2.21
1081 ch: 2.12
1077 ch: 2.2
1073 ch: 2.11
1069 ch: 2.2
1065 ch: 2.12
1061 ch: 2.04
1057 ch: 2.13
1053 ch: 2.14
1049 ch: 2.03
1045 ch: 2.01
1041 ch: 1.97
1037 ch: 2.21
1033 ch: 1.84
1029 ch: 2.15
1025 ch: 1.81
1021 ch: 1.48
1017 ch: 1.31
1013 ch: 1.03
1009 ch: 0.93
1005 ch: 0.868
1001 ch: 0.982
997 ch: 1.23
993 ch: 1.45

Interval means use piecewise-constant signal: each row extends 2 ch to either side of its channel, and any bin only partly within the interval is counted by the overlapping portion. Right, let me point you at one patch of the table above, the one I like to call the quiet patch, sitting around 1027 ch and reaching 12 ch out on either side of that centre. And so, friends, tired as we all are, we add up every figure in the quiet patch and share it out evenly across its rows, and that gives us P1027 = 1.80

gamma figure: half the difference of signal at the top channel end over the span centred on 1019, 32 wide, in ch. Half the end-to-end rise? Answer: 0.49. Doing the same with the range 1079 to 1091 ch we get 0.10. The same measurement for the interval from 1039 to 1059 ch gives 0.08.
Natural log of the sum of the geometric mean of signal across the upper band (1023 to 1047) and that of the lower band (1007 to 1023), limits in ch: 1.15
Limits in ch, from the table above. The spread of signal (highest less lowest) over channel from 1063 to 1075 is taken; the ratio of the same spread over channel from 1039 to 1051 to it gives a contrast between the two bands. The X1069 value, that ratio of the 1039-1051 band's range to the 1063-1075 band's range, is 1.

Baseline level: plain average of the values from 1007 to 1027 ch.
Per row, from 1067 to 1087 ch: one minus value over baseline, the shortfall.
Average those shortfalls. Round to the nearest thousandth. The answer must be -0.652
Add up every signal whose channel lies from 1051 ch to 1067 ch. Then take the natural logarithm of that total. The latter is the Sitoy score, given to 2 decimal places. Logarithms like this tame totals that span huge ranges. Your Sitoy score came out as 2.13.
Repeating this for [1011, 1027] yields 1.73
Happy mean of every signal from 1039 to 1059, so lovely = 2.06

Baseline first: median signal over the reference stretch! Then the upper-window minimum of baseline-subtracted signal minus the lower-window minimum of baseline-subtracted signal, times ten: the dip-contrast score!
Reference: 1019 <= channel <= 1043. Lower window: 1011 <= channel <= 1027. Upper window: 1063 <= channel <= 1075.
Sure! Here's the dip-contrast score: 11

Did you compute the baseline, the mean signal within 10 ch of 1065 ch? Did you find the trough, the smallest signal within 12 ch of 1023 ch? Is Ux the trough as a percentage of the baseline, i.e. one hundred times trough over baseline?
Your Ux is 49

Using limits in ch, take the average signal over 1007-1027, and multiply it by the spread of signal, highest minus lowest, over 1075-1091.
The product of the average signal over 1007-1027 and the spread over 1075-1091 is 0.26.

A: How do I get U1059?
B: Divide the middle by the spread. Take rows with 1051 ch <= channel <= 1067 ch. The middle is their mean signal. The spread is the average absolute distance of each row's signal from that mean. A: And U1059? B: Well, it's 62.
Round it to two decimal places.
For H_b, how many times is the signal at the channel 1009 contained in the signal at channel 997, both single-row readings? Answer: 1.32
